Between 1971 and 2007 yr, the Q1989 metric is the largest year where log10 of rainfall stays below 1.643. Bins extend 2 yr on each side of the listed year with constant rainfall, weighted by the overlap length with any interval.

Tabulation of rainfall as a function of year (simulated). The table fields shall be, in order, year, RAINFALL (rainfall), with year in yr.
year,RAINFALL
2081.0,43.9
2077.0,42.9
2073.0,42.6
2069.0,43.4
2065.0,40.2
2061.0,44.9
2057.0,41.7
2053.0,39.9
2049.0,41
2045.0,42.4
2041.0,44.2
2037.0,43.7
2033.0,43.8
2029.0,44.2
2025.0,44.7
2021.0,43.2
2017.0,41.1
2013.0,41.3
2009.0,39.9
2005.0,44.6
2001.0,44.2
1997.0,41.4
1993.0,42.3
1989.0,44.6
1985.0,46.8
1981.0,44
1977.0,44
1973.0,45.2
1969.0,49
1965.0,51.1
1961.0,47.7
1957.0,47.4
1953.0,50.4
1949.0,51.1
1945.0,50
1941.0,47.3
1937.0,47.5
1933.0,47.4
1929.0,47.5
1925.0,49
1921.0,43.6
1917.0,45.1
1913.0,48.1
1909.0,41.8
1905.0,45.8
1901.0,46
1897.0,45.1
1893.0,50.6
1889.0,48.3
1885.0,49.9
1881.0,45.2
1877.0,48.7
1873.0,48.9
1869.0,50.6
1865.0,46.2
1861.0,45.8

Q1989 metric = 1997.0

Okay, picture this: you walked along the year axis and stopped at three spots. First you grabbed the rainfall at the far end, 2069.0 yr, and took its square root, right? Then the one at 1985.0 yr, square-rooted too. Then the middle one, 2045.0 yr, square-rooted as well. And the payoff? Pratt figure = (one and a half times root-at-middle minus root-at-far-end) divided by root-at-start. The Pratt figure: 0.46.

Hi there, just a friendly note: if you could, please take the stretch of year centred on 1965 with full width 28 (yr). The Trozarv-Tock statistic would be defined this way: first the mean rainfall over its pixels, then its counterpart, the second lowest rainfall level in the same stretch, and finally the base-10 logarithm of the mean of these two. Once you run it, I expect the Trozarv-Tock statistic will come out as 1.67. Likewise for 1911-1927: 1.66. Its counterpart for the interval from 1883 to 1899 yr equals 1.68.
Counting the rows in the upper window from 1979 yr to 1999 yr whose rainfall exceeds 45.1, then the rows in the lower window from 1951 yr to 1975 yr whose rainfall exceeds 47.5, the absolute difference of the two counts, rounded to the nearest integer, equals 3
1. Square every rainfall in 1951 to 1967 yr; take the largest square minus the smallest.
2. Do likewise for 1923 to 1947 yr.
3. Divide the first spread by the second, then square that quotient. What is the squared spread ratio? 1.9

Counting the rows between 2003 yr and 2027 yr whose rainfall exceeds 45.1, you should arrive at 0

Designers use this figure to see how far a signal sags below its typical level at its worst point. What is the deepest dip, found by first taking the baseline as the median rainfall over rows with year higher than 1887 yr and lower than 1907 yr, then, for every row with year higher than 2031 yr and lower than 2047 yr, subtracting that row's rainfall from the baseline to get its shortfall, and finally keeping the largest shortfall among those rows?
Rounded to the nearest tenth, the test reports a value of 3.6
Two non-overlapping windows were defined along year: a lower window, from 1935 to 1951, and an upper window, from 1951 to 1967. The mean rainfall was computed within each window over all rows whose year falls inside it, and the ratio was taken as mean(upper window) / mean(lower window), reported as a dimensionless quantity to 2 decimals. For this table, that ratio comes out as 1.00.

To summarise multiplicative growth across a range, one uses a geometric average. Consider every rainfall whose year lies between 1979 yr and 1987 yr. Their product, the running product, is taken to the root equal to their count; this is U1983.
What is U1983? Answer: 45.4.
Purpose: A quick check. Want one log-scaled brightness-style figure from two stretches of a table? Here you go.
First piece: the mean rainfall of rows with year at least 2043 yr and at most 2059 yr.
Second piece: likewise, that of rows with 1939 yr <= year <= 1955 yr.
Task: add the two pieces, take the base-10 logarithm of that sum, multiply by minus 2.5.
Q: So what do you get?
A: -4.90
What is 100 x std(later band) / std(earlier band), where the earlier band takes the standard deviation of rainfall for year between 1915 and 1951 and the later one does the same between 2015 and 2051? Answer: 59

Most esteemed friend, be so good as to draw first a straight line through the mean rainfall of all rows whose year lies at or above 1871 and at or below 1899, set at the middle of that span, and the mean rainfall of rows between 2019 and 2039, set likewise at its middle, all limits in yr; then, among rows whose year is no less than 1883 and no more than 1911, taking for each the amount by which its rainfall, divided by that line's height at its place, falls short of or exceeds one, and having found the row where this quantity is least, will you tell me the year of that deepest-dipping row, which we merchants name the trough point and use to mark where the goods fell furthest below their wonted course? 1909.0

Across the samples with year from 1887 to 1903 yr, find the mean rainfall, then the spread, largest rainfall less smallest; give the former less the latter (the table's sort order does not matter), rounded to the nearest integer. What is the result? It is 42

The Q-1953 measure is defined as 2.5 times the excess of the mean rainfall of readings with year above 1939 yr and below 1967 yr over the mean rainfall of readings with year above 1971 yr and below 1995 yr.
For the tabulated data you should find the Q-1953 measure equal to 12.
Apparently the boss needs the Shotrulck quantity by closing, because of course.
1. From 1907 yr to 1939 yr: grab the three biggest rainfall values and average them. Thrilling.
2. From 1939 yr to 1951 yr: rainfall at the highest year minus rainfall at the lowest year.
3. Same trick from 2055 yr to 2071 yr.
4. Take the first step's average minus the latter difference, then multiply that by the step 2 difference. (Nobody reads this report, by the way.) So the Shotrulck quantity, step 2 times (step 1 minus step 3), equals 177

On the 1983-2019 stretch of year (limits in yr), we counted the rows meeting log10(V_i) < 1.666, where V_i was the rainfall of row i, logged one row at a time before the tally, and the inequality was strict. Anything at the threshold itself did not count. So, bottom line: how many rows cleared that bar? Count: 8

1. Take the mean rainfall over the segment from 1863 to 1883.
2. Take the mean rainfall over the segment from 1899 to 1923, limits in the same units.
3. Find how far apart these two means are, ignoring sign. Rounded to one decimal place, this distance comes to 2.9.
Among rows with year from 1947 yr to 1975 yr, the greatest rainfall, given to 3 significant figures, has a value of 51.1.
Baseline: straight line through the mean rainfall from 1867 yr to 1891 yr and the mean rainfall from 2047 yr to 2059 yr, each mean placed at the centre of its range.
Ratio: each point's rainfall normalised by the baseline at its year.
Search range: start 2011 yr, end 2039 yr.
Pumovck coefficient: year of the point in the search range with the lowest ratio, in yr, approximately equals 2017.0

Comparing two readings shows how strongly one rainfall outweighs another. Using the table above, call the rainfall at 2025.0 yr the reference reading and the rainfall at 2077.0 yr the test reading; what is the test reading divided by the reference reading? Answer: 0.96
